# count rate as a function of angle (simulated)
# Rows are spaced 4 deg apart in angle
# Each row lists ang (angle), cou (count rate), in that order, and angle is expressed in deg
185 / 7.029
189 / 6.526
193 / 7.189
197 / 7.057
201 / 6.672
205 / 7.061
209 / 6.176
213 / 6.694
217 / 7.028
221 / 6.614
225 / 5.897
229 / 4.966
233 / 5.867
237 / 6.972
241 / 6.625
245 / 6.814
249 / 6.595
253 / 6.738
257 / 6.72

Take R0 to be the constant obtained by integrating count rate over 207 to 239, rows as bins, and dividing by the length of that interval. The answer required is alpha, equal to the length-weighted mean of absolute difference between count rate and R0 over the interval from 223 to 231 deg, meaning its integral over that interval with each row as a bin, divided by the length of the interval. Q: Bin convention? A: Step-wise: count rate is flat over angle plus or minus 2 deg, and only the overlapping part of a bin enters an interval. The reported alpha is 0.85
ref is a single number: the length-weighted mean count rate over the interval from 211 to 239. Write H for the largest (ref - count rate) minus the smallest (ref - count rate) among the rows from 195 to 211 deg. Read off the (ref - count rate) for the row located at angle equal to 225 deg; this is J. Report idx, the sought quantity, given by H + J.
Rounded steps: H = 0.9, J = 0.39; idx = 1.28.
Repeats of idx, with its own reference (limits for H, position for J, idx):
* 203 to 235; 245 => 1.57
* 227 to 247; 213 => 1.60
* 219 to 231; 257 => 1.22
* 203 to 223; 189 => 0.65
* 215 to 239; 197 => 1.30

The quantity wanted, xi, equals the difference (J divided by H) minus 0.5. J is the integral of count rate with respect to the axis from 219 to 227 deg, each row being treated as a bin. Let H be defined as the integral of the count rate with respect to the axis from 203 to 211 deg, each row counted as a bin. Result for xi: 0.45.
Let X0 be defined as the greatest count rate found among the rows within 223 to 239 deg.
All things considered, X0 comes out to 6.972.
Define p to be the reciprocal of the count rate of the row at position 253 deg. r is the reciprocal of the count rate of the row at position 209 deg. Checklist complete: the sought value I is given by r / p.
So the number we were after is 1.09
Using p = 0.148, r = 0.162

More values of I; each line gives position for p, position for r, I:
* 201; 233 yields 1.14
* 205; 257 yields 1.05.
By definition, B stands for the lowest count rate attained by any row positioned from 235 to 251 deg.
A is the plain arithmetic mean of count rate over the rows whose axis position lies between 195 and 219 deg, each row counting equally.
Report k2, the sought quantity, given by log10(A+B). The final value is 1.13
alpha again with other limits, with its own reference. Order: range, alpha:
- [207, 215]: 0.26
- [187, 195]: 0.58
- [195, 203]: 0.59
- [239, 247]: 0.44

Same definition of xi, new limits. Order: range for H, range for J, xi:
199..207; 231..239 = 0.43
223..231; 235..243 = 0.75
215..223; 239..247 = 0.49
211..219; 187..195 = 0.50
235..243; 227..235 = 0.30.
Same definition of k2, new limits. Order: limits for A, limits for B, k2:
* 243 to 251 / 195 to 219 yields 1.11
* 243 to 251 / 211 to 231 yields 1.07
